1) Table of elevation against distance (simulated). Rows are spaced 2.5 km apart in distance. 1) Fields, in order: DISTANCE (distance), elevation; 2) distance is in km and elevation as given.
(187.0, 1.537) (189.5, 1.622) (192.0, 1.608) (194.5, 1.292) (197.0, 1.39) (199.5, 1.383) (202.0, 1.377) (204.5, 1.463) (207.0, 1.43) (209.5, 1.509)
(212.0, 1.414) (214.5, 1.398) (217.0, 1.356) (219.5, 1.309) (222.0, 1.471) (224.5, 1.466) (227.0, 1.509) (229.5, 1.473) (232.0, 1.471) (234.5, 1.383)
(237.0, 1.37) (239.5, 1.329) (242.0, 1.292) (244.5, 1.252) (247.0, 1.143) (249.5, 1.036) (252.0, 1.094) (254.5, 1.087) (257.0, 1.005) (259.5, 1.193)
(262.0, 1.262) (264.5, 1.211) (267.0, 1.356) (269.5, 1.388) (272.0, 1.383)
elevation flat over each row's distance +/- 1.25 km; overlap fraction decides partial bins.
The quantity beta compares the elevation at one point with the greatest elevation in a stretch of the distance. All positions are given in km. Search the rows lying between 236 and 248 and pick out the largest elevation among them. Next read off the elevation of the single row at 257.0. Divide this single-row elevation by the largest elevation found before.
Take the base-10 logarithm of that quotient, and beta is -0.13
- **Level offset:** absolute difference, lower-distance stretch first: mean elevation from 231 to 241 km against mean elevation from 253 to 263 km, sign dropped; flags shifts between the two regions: 0.25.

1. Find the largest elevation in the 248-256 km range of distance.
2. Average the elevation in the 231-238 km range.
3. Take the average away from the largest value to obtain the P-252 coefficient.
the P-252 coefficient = -0.31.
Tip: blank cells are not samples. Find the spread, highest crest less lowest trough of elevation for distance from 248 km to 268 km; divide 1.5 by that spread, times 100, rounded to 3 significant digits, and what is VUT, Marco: 427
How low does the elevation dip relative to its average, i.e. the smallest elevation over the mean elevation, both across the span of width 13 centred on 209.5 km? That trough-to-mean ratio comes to 0.97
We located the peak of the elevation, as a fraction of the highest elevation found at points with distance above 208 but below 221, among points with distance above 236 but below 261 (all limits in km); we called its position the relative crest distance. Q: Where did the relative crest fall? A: 237.0 km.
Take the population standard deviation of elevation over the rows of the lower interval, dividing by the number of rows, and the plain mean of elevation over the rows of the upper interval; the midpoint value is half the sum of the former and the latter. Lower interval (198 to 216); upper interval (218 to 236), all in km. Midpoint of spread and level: 0.74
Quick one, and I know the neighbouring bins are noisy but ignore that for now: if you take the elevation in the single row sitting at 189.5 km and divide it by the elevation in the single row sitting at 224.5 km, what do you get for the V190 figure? 1.11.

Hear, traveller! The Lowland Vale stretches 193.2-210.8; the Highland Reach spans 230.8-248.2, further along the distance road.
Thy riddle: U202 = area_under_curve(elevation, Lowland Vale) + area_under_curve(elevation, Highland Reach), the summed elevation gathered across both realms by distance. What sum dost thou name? 47.7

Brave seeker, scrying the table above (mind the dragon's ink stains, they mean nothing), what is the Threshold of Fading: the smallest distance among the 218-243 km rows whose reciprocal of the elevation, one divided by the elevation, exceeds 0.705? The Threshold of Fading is 219.5 km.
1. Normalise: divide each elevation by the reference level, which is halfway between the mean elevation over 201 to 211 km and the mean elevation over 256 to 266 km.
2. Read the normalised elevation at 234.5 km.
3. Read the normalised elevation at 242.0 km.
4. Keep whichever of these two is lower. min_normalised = 0.99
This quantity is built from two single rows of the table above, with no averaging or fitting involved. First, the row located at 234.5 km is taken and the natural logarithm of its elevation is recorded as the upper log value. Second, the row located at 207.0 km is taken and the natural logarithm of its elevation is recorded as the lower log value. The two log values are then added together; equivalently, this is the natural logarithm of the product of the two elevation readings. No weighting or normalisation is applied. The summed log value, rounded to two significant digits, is 0.68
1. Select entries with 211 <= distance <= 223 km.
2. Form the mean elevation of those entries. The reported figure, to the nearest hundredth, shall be 1.39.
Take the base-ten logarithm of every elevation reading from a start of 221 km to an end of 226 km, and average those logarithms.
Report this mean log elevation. 0.167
